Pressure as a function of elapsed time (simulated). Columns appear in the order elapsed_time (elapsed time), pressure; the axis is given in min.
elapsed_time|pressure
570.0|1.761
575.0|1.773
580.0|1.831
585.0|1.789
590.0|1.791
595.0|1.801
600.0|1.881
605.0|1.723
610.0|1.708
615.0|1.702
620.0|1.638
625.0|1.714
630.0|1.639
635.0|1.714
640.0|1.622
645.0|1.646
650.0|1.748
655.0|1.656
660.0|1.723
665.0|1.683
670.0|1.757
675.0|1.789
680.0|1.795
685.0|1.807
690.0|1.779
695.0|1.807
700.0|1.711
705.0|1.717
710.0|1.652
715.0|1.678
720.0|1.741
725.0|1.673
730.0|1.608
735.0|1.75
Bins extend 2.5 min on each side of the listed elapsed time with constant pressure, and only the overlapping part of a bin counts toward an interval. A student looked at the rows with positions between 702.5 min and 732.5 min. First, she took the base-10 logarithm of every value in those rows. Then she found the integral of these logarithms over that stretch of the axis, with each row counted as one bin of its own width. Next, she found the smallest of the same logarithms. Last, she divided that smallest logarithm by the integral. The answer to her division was 0.0306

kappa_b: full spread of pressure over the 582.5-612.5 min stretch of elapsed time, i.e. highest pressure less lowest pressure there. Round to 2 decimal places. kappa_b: 0.17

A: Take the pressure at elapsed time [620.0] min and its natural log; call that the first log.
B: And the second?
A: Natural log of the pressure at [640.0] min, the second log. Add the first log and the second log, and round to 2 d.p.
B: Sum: 0.98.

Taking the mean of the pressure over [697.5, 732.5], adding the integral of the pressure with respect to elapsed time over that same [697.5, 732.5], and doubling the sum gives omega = 121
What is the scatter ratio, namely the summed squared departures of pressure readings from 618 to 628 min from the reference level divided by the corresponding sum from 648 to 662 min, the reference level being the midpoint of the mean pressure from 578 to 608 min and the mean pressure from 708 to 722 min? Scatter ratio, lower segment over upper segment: 1.5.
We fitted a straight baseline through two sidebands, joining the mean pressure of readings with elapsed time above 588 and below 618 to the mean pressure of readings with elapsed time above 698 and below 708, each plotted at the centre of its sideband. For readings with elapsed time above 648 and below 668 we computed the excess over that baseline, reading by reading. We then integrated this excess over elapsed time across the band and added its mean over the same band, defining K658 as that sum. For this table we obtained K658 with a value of -0.7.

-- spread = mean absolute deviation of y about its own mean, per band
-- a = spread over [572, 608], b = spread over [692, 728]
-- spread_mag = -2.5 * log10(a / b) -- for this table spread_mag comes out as 0.1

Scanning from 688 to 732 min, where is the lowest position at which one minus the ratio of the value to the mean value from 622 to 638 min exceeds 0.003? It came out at 710.0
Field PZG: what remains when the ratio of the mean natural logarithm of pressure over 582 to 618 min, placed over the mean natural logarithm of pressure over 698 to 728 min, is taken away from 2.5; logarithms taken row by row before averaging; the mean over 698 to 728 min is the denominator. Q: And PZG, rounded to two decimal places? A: 1.42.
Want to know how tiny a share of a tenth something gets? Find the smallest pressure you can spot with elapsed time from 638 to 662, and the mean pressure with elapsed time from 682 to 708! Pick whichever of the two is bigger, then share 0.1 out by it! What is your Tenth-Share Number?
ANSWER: 0.0567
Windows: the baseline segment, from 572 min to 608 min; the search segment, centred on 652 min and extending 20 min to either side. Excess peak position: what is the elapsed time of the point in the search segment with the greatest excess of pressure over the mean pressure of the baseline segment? 670.0 min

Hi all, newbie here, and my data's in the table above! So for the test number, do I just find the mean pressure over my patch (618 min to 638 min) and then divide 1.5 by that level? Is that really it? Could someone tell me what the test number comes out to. 0.895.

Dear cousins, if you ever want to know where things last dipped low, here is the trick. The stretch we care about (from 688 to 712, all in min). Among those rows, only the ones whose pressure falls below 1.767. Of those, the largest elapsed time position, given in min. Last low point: 710.0 min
